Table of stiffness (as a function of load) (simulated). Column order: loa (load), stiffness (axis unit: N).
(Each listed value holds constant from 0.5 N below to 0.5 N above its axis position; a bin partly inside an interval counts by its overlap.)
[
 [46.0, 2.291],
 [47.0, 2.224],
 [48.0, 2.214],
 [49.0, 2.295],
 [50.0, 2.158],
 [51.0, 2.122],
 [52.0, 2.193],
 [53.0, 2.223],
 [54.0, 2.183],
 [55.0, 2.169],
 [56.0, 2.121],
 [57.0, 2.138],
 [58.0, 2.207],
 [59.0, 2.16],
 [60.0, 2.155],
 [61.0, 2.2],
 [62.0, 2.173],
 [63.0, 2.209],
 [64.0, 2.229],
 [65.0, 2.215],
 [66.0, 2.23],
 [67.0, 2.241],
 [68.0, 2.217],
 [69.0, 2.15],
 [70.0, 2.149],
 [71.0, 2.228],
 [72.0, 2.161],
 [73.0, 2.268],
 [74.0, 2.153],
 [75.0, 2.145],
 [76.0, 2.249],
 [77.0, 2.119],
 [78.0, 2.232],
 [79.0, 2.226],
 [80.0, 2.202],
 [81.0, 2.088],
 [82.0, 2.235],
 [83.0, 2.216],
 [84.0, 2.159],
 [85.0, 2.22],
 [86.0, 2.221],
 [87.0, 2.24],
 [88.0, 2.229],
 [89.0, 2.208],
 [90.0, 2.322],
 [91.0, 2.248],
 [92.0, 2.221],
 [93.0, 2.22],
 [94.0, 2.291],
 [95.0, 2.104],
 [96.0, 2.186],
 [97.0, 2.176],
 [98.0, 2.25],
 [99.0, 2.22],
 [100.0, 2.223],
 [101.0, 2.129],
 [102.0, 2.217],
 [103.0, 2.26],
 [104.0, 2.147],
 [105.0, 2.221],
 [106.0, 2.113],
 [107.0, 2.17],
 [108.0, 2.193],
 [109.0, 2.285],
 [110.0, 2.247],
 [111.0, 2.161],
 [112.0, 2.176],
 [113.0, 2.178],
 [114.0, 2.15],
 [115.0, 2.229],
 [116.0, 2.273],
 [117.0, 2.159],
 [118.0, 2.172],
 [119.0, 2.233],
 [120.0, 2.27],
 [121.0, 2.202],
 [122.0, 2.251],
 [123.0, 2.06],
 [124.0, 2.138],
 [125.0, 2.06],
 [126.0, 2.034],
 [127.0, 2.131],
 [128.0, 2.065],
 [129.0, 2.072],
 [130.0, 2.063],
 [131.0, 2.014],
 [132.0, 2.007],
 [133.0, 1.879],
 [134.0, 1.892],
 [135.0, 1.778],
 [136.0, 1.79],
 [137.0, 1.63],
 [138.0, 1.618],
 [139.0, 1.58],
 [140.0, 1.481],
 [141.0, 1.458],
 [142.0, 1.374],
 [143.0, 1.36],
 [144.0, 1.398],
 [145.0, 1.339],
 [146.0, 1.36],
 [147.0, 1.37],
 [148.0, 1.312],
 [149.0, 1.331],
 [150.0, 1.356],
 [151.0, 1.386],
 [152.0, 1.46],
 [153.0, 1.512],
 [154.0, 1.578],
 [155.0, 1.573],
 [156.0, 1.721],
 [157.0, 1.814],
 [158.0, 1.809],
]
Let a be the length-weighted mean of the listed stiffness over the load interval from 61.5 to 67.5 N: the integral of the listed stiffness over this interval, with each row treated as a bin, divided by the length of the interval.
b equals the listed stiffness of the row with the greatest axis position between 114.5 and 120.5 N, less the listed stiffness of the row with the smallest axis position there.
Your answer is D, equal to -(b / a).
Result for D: -0.02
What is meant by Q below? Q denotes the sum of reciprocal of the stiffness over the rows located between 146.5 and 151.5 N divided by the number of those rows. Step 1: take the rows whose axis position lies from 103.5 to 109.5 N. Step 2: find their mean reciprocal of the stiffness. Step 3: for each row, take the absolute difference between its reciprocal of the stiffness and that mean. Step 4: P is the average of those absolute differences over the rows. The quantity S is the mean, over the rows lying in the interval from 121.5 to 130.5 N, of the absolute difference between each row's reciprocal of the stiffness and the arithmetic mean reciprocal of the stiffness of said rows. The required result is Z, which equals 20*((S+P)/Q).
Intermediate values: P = 0.0093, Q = 0.74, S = 0.011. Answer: 0.56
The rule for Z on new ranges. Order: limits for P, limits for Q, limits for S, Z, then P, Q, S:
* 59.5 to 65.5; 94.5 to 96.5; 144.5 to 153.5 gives 1.24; 0.0046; 0.47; 0.024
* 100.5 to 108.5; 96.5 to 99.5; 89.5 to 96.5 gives 0.84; 0.0087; 0.45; 0.010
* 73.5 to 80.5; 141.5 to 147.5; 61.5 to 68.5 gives 0.33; 0.0091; 0.73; 0.003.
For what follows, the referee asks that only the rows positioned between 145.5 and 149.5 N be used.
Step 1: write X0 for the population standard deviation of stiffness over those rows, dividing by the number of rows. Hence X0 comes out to 0.023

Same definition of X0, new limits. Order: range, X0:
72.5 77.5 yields 0.060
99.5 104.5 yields 0.049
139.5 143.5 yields 0.052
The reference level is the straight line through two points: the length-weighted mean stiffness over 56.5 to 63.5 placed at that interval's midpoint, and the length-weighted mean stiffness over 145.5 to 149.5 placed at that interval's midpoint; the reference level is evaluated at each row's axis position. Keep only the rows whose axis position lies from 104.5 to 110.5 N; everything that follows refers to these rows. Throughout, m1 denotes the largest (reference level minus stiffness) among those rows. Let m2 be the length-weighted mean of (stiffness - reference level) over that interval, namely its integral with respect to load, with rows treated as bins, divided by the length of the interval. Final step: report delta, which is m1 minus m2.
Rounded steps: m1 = -0.4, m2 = 0.48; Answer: -0.9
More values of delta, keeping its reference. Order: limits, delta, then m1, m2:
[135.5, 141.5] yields -0.2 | -0.1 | 0.16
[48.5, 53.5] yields 0.2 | 0.1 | -0.07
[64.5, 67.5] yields -0.2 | -0.1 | 0.11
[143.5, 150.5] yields 0.0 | 0.0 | 0.00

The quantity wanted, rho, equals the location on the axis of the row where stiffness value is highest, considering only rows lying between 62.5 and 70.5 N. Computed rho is 67.0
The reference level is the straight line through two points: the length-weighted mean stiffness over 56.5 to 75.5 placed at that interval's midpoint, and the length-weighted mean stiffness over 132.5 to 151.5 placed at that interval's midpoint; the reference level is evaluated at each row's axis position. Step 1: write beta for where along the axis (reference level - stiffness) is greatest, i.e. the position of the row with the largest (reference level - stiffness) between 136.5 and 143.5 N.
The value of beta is 143.0 N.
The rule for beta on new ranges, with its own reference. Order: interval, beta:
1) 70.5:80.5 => 72.0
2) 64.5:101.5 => 69.0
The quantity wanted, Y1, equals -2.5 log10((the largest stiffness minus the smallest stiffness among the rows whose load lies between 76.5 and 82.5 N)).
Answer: 2.1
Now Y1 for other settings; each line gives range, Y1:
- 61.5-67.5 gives 2.9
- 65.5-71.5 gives 2.6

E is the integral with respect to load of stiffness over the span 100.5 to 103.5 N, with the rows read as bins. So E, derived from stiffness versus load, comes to 6.61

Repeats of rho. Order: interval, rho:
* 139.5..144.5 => 140.0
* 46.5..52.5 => 49.0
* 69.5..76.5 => 73.0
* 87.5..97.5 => 90.0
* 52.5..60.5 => 53.0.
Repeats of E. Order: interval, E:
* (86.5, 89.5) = 6.68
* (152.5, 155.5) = 4.66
